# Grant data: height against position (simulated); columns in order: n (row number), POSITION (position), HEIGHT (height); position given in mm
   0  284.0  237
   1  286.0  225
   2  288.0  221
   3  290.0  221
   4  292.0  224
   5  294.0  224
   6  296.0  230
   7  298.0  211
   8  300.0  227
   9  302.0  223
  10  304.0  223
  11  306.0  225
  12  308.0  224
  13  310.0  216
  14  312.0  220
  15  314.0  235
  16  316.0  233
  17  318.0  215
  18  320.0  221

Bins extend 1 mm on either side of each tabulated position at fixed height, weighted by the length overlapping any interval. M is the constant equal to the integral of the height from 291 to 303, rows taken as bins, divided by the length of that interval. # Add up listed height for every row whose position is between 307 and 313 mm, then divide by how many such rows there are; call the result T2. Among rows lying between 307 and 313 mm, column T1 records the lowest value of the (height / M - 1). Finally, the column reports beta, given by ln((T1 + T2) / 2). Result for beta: 4.70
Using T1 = -0.03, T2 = 220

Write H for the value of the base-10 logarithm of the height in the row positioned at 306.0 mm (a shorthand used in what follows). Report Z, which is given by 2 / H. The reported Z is 0.850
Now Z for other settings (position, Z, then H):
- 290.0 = 0.853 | 2.344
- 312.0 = 0.854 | 2.342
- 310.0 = 0.857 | 2.334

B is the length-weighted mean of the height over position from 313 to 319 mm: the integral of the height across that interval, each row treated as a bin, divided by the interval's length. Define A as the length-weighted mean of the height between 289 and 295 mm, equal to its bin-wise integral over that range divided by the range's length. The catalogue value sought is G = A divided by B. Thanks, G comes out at 0.98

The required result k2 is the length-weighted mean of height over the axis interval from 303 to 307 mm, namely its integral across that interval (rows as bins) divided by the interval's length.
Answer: 224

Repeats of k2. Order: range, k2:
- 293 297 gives 227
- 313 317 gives 234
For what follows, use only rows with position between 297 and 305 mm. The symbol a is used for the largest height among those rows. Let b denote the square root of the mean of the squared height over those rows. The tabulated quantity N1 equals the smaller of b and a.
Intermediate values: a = 227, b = 221.1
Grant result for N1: 221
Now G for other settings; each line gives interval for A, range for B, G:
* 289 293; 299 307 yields 0.99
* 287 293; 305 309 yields 0.99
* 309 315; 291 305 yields 1.00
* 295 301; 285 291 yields 1.00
